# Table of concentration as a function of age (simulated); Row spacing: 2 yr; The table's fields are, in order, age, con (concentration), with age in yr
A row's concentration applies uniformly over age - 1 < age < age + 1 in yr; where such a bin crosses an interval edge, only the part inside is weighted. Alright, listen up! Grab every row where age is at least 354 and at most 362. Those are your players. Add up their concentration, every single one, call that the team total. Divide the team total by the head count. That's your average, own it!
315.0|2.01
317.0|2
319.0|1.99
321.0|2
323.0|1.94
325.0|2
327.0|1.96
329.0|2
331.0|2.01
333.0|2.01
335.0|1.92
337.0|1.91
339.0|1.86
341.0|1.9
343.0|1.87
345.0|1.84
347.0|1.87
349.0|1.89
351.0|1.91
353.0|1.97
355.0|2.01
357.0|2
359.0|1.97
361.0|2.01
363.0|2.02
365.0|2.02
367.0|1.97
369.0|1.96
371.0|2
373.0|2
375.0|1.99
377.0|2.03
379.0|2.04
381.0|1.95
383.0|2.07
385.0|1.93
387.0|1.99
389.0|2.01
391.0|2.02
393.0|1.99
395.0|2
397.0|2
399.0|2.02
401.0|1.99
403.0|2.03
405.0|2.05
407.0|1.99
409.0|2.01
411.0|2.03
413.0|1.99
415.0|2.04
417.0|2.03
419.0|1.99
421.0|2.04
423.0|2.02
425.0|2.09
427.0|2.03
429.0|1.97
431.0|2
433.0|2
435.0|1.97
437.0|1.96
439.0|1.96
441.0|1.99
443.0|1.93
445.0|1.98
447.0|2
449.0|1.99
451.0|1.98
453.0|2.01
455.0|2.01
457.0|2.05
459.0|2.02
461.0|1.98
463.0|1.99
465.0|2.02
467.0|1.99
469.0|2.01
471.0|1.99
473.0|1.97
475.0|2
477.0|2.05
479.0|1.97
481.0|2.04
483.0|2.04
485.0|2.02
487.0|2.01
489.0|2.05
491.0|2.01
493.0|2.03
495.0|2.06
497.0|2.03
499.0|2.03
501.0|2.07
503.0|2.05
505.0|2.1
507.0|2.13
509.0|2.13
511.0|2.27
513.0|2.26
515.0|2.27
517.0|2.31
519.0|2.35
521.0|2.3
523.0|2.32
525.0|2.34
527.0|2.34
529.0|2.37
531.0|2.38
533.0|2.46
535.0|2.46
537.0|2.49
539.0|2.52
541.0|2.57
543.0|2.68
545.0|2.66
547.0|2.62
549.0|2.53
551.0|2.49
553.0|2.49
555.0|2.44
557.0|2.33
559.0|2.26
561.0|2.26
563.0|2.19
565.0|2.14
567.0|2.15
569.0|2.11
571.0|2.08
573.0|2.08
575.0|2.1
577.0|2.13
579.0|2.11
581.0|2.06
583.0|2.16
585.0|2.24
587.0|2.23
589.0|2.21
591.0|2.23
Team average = 2.00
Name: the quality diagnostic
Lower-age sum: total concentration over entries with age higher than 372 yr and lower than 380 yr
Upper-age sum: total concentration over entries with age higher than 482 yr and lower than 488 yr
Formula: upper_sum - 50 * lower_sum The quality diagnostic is -397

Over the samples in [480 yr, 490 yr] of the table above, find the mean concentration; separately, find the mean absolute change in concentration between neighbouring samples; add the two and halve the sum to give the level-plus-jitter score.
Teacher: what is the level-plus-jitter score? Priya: 1.025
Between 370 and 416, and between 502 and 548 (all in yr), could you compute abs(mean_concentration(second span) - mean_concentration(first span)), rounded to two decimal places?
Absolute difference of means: 0.36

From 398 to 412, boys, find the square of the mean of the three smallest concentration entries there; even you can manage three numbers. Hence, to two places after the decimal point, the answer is 3.99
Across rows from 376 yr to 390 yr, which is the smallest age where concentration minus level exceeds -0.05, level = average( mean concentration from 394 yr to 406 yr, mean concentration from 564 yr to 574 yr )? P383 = 377.0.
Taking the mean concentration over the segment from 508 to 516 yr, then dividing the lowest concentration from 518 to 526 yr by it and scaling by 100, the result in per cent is 103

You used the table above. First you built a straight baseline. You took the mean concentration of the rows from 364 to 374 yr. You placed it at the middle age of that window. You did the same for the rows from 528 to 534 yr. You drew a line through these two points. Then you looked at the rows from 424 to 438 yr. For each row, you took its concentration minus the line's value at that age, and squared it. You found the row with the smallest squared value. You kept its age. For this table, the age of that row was 425.0 yr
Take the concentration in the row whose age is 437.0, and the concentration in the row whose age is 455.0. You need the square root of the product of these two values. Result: 1.985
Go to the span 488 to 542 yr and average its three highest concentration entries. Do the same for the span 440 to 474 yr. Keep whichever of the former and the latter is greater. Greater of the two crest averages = 2.53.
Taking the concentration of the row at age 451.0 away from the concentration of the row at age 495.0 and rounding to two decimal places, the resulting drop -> 0.08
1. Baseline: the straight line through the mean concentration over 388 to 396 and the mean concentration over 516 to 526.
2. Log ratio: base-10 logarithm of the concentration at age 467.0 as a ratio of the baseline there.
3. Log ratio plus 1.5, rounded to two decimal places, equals 1.46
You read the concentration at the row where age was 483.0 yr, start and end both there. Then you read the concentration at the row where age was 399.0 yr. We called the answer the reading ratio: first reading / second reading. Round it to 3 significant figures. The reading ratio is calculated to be 1.01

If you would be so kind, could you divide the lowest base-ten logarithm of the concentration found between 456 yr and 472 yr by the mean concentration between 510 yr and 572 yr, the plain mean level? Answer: 0.125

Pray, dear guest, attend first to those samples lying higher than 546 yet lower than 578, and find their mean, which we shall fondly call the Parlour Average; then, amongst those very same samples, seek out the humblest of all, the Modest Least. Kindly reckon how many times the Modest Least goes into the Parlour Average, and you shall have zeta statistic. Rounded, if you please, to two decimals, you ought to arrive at 1.09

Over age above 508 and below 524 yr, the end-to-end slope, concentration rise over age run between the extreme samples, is 0.014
